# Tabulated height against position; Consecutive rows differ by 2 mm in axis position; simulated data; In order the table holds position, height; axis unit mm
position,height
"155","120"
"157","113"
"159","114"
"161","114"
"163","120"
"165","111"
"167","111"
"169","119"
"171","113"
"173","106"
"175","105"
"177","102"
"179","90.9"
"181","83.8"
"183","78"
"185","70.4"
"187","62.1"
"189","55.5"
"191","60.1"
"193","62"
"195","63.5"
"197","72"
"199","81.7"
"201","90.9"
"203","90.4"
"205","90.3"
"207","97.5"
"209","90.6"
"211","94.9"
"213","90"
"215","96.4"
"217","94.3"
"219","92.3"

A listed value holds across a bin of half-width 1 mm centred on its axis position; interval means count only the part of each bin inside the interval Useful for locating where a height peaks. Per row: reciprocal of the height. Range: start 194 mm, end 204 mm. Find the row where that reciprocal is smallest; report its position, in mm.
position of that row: 201 mm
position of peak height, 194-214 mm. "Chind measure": 207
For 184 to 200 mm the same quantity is 199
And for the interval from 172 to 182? 173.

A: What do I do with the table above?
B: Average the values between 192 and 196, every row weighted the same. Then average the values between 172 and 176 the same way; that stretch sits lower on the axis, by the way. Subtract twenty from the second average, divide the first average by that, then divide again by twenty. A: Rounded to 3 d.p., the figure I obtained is 0.037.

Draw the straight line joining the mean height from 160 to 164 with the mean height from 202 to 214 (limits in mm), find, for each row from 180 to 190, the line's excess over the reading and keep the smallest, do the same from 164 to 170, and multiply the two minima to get -132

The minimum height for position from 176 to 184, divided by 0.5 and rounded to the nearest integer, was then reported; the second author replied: 156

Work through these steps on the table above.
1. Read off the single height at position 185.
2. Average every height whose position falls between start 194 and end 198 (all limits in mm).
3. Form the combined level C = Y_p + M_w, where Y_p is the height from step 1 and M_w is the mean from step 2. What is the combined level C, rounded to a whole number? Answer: 138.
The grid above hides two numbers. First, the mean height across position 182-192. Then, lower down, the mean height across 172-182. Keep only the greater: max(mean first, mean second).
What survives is 98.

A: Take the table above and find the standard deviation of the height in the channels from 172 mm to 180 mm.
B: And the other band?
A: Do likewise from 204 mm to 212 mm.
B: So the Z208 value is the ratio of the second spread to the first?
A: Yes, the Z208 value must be 0.50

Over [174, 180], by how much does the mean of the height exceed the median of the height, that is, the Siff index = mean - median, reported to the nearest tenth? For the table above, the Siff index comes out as -2.7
